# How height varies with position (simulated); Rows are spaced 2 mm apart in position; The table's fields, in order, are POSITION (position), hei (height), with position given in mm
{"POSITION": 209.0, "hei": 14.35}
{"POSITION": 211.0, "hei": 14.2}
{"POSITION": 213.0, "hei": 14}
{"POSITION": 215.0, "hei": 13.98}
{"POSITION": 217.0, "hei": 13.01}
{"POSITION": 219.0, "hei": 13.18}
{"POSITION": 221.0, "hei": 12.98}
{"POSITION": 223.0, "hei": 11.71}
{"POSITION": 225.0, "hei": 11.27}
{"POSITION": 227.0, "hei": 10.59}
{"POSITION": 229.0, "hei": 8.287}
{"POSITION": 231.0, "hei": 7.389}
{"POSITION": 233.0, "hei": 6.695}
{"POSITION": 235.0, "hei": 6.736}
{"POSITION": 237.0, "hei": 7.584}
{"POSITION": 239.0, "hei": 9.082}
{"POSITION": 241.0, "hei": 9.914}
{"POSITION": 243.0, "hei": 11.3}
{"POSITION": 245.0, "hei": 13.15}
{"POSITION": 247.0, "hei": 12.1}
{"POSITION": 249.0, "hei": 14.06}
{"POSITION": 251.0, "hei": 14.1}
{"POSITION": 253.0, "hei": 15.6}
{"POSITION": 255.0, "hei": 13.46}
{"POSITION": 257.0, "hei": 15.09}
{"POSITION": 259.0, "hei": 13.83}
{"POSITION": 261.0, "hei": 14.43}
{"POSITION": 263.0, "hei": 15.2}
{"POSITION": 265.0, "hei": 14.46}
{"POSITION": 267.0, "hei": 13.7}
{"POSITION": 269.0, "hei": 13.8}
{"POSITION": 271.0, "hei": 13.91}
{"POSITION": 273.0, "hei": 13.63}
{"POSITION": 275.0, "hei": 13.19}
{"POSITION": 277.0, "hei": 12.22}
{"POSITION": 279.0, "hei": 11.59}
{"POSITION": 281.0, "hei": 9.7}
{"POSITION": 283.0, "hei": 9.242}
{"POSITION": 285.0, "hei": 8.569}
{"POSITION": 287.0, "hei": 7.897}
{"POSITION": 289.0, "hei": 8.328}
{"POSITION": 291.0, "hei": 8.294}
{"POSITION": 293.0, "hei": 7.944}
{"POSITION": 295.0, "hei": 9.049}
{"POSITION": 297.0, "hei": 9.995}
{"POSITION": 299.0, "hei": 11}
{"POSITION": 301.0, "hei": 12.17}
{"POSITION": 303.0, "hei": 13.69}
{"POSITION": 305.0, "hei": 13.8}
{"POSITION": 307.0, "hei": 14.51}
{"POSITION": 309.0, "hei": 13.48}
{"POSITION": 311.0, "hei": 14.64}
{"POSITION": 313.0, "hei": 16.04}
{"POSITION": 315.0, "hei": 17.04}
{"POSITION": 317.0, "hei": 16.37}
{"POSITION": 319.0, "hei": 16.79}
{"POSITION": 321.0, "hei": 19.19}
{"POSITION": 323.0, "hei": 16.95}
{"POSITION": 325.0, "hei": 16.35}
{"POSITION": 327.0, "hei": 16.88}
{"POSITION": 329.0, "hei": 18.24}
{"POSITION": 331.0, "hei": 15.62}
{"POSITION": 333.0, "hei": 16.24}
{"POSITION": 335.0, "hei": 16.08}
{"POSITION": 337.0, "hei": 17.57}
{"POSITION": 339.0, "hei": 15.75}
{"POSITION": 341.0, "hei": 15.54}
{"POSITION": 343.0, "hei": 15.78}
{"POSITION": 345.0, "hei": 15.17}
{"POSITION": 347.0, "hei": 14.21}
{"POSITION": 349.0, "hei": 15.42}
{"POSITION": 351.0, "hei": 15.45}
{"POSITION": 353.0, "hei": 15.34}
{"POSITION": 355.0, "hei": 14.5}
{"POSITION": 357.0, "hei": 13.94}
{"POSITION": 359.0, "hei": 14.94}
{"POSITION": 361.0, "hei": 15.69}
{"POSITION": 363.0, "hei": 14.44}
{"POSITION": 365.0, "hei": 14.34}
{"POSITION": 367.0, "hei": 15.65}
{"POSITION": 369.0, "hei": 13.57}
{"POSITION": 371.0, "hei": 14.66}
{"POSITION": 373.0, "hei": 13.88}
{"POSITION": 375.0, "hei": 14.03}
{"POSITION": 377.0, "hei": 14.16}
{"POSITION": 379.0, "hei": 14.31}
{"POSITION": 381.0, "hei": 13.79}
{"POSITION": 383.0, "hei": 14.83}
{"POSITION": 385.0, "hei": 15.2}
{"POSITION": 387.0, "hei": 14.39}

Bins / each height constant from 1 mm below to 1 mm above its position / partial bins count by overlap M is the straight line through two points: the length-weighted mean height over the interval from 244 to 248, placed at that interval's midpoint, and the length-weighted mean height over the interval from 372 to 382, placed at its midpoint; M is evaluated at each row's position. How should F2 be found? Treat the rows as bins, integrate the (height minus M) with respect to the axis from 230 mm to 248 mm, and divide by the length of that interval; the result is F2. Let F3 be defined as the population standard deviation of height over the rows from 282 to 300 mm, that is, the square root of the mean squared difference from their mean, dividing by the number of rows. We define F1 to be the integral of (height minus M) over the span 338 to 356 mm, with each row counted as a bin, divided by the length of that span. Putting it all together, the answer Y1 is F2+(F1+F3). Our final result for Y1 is -0.7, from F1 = 1.5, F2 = -3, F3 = 0.97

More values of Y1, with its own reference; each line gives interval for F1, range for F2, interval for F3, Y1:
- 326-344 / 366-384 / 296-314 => 4.9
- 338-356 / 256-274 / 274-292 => 4.8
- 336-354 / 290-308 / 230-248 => 2.1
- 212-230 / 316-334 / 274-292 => 5.1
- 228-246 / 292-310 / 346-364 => -4.5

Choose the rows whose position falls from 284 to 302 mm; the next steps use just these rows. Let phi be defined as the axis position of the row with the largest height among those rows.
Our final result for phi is 301.0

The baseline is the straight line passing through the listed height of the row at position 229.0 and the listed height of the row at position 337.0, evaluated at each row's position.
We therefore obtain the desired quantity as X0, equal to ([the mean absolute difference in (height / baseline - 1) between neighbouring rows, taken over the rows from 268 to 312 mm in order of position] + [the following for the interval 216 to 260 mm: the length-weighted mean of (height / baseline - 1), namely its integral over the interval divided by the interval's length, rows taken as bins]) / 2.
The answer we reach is 0.16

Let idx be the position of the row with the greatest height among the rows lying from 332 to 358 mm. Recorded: 337.0 mm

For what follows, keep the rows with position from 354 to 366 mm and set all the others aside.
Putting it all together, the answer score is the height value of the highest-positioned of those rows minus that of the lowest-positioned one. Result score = -0.2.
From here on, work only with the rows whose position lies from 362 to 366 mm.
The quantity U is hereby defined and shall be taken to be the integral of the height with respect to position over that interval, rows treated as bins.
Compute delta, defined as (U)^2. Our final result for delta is 3313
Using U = 57.6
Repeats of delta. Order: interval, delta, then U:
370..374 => 3258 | 57.1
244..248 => 2550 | 50.5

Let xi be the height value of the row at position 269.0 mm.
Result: 13.8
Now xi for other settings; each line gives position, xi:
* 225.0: 11.27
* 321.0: 19.19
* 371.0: 14.66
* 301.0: 12.17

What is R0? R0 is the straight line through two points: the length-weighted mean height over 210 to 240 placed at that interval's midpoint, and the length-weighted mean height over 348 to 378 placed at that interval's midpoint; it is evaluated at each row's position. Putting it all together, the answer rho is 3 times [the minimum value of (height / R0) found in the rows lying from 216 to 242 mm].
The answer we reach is 1.84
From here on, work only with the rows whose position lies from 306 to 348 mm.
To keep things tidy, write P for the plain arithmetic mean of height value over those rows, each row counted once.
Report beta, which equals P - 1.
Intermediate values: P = 16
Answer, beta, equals 15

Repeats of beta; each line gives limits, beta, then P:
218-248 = 9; 10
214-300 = 10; 11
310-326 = 16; 17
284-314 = 10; 11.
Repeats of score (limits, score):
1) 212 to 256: -0.5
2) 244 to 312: 1.5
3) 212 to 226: -2.7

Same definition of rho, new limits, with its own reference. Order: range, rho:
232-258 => 1.84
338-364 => 2.89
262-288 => 1.90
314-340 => 3.38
